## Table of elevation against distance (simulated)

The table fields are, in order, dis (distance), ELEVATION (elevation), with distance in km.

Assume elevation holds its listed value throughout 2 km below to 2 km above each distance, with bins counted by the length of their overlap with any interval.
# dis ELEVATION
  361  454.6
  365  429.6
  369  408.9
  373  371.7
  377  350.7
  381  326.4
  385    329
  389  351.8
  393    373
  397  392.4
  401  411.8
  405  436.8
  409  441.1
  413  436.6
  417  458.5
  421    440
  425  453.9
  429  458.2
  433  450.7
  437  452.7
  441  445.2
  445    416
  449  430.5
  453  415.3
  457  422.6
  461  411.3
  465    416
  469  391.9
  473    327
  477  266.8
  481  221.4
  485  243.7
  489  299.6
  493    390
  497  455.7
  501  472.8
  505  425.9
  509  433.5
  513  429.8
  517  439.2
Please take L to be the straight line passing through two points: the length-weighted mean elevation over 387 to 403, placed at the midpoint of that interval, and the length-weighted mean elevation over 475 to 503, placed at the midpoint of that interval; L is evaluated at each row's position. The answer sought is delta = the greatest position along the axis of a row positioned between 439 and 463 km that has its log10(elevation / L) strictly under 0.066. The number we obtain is 445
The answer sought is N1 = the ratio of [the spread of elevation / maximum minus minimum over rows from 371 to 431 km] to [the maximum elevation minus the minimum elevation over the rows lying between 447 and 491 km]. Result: 0.6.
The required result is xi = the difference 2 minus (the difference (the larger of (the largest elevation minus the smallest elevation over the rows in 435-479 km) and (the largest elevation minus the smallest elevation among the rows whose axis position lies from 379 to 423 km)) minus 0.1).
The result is -184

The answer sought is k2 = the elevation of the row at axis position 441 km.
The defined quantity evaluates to 445.2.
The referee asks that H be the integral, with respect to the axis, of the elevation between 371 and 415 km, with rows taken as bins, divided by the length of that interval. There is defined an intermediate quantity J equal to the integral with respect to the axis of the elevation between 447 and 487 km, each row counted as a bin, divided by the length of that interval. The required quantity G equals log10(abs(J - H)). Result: 1.5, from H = 384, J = 355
